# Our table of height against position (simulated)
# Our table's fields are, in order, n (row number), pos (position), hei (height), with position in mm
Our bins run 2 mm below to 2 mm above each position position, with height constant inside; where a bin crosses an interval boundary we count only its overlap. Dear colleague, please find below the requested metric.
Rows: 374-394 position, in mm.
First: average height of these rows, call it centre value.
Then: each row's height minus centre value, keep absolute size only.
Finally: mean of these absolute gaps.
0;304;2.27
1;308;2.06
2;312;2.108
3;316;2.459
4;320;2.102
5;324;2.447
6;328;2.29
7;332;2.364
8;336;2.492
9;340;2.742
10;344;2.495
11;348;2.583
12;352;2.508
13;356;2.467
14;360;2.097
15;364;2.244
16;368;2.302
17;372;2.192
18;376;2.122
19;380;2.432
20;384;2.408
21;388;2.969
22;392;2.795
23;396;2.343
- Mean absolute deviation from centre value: 0.269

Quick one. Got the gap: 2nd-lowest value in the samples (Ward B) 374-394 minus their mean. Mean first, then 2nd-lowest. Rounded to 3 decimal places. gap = -0.137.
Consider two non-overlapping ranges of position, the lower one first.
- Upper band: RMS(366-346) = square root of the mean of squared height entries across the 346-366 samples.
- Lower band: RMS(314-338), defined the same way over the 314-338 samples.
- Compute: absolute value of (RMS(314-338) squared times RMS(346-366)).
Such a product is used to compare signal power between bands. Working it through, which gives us 13.3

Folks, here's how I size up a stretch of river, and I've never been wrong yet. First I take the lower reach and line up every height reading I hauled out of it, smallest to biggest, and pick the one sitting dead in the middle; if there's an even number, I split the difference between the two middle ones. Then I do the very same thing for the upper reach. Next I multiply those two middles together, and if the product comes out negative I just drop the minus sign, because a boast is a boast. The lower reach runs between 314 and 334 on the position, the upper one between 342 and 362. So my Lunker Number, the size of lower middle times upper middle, 5.90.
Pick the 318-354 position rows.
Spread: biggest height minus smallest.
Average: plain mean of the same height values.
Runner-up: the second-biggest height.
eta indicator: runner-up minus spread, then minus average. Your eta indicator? -0.5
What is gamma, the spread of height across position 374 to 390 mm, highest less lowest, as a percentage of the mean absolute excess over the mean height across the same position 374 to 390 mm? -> 348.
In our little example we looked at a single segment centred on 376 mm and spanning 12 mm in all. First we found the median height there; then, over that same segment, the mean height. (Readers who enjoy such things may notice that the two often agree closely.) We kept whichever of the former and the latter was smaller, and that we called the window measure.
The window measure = 2.19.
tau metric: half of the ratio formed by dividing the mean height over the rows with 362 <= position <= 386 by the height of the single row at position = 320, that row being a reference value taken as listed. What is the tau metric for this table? 0.54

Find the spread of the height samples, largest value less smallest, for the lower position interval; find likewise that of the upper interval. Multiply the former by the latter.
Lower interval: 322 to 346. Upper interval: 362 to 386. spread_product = 0.14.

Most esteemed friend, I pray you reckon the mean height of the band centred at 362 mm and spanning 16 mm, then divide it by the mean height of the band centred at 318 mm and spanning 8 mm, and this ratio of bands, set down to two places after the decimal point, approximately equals 1.00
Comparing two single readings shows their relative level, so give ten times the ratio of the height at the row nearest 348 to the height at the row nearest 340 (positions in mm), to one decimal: 9.4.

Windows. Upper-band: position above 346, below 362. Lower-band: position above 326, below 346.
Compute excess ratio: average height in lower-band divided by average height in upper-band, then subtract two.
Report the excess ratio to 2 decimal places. -0.97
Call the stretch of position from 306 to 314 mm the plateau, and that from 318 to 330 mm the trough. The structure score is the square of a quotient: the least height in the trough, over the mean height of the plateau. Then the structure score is 1.02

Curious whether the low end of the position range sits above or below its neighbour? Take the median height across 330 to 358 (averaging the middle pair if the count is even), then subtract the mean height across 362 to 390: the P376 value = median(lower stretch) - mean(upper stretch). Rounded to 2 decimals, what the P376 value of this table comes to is 0.11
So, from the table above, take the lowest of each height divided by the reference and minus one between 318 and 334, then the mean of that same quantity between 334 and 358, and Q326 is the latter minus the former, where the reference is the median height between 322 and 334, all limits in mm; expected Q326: 0.19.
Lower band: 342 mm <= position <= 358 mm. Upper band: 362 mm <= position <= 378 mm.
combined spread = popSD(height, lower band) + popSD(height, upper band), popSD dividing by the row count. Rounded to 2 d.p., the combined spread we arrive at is 0.11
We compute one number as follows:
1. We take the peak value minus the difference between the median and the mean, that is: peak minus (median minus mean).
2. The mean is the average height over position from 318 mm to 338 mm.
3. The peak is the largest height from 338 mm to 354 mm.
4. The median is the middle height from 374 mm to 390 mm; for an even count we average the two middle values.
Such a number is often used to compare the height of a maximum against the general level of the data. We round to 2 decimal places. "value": 2.66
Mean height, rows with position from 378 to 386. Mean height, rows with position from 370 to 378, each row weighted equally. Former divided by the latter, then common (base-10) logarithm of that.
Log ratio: 0.05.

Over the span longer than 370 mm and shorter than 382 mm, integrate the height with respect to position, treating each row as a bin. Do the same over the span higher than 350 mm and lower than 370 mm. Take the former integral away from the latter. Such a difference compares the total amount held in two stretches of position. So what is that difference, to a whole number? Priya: 19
